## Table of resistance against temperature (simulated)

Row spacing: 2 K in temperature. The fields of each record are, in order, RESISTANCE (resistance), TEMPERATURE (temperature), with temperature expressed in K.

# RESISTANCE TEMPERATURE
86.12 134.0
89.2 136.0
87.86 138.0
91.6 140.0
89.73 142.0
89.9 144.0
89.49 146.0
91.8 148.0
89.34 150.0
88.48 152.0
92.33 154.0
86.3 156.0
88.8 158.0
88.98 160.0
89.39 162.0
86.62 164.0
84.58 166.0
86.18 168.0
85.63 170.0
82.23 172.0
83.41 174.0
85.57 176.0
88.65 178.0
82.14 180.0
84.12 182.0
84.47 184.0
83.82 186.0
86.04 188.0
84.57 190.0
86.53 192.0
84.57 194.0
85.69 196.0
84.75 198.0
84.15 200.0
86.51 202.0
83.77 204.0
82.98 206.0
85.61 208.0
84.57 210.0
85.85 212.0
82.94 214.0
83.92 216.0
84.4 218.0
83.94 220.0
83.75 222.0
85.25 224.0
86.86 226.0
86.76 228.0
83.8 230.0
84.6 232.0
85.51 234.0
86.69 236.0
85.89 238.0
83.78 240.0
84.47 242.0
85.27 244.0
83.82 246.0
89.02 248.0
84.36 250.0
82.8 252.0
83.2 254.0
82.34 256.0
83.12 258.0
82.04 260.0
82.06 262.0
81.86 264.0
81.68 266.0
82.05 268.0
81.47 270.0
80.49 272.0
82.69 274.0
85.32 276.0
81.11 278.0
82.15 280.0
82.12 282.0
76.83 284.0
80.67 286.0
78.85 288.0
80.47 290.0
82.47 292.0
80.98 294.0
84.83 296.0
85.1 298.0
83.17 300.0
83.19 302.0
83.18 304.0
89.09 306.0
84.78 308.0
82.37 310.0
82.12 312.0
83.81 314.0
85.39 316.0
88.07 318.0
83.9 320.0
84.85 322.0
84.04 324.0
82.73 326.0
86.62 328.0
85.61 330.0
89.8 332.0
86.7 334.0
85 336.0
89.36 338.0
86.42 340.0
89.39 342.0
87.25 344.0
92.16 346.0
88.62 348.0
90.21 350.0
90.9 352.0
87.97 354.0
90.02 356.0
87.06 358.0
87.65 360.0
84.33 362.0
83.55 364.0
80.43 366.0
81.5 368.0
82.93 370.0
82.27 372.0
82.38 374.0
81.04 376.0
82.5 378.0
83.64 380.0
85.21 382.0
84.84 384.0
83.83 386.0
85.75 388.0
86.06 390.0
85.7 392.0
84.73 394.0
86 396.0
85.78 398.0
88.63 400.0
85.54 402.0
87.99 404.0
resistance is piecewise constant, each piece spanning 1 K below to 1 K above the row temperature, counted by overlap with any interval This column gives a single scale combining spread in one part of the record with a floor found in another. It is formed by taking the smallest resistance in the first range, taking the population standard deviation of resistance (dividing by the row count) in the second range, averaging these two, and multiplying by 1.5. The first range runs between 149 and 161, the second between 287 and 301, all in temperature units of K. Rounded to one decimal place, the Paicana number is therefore 66.3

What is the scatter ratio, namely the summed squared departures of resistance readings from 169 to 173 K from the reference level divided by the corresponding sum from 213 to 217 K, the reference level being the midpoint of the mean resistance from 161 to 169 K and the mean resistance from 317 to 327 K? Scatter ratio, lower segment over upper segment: 1.1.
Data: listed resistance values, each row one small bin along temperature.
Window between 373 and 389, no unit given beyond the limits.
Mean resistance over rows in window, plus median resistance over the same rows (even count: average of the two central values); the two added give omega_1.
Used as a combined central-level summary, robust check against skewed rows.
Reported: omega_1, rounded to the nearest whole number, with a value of 167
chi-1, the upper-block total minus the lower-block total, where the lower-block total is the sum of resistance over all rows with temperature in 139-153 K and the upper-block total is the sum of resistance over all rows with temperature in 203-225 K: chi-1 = 297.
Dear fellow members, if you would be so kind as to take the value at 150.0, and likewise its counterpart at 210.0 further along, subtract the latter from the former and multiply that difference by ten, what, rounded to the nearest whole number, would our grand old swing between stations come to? 48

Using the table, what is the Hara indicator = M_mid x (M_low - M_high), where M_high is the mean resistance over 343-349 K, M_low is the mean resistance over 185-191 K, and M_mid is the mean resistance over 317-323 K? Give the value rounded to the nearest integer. -388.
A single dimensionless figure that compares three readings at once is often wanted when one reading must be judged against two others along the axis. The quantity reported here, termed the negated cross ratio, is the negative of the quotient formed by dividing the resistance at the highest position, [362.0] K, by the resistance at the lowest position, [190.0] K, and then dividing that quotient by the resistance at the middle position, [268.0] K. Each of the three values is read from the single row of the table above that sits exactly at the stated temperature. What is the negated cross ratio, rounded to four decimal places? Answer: -0.0122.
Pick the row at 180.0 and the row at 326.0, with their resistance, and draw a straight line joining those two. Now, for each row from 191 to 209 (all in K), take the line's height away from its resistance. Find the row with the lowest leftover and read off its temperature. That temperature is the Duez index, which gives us 206.0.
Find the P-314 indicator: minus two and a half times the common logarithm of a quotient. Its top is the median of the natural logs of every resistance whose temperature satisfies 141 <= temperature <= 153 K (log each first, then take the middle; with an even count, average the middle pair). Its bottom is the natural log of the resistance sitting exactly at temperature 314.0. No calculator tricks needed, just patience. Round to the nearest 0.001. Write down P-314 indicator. -0.016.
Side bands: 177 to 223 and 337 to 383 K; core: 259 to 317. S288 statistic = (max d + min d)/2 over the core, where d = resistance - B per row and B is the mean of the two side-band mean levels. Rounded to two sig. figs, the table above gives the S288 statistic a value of -2.4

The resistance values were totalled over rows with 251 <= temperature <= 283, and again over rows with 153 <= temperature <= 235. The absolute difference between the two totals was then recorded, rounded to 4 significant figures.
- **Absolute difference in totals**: 2184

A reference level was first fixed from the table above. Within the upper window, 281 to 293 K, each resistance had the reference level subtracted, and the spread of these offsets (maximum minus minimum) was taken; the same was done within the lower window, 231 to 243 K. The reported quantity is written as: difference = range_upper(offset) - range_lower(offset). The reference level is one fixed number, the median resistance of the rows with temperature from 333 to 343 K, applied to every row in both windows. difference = 3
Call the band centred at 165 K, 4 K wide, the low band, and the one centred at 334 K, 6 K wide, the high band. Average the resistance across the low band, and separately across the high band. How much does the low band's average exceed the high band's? -1.6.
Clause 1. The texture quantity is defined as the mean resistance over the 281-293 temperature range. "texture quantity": 80.2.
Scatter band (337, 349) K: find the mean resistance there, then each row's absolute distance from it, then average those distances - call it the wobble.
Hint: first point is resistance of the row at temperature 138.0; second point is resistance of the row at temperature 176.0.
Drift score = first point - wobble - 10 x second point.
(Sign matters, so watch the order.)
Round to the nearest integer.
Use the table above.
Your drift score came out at -769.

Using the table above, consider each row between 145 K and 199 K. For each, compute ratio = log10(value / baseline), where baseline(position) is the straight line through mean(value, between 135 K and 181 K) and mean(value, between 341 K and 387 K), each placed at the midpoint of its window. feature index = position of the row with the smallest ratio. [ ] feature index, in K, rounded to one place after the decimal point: 180.0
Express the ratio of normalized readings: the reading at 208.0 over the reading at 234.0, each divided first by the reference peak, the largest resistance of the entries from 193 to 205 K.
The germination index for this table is 1.00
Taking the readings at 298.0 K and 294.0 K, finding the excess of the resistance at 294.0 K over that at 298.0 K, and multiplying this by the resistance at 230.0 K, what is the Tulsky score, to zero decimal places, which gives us -345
